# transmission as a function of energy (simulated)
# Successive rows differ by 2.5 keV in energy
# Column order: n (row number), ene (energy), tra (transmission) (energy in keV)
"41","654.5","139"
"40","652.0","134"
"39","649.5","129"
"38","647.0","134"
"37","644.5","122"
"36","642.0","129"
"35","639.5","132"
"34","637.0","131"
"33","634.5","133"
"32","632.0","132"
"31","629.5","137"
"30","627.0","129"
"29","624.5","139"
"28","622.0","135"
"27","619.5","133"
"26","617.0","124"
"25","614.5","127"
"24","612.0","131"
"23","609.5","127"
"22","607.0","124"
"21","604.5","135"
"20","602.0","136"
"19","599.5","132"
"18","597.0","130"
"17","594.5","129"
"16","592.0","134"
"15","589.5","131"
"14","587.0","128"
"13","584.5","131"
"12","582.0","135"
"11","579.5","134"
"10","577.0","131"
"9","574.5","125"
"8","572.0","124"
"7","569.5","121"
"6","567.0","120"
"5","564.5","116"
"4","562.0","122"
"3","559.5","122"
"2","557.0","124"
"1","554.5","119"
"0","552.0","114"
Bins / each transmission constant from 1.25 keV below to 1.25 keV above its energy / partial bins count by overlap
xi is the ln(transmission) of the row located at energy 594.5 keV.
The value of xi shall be 4.86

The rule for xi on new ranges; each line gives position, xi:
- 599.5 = 4.88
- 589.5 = 4.88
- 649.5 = 4.86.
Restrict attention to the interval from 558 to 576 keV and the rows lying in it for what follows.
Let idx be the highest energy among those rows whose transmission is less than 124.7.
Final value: 572.0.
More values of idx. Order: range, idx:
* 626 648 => 644.5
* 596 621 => 617.0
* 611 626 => 617.0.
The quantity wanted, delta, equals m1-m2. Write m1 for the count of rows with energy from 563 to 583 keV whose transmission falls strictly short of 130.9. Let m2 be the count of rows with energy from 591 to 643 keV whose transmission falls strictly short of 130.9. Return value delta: -3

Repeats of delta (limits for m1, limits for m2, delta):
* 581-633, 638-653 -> 5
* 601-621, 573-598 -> 0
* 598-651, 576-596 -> 6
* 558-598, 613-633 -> 7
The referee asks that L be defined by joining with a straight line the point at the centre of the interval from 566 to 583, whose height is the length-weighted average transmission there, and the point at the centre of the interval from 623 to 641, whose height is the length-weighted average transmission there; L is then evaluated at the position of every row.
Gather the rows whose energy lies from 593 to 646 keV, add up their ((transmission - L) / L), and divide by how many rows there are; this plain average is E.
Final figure -0.008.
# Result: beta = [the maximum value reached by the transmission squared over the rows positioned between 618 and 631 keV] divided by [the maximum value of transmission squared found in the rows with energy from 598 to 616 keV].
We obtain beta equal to 1.04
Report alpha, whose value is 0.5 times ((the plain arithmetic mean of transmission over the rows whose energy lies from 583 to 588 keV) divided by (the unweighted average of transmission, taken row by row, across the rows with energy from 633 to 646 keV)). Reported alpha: 0.500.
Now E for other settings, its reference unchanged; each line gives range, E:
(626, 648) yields -0.021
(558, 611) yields -0.002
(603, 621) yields -0.018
